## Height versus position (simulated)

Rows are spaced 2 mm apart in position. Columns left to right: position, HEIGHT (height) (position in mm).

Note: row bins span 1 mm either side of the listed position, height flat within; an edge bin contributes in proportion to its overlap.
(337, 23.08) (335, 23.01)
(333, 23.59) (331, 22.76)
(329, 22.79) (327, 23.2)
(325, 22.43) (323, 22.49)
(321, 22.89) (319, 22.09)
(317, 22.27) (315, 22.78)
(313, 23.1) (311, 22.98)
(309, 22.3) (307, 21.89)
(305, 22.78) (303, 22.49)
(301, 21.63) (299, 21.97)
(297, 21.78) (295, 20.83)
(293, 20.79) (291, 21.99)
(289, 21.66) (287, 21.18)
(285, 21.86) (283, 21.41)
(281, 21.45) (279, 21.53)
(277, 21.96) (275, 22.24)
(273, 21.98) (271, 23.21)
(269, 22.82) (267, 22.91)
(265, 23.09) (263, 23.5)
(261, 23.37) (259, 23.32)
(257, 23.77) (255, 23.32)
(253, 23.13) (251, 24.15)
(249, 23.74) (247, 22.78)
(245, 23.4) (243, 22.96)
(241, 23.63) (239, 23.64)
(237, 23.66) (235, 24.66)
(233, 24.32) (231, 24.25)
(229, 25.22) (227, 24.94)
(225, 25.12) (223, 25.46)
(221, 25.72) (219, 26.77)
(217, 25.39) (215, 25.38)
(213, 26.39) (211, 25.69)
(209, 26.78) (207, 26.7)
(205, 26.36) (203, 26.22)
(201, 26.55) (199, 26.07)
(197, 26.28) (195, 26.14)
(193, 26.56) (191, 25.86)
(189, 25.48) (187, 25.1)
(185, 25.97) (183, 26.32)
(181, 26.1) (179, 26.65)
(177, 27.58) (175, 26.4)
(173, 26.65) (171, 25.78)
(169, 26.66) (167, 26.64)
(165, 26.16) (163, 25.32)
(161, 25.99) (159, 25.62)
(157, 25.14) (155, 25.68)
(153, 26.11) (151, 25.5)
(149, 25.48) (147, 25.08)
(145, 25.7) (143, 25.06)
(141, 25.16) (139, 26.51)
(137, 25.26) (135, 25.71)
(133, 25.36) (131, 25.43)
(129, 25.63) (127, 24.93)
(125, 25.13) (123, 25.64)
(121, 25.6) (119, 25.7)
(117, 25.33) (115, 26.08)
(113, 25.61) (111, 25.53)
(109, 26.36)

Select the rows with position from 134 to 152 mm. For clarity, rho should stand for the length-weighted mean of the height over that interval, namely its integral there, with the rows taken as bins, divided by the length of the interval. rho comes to 25.5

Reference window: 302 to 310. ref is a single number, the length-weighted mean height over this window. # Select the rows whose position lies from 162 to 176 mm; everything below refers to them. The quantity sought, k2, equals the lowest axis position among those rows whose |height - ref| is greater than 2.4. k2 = 163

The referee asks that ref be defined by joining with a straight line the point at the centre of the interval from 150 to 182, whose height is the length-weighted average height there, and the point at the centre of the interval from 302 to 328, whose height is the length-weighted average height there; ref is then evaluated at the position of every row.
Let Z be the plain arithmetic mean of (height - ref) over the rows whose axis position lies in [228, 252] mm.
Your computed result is -0.5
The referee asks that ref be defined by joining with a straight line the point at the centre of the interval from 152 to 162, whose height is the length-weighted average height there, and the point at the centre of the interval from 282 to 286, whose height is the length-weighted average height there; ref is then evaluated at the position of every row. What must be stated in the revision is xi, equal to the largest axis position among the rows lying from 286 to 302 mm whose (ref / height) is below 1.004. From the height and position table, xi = 301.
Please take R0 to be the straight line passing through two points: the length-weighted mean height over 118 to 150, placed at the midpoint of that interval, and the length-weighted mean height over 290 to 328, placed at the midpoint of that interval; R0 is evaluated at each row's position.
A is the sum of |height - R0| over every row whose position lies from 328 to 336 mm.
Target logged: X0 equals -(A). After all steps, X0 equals -4.9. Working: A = 4.9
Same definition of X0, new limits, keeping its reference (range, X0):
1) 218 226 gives -7.7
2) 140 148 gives -1.0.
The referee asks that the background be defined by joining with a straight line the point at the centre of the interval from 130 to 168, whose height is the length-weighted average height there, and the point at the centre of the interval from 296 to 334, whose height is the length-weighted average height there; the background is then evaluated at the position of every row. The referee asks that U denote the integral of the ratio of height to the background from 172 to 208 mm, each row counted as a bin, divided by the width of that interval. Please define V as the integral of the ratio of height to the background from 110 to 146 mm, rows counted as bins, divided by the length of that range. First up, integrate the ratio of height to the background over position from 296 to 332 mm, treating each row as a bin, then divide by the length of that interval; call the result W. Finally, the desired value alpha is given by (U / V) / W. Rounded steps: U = 1.057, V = 0.98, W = 1.00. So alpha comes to 1.08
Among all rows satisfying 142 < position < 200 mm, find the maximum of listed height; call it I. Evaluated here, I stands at 27.58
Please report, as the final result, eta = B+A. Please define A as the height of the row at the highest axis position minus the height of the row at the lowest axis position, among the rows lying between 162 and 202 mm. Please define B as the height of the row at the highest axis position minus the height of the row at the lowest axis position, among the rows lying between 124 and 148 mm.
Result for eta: 1.2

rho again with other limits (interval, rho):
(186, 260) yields 25.0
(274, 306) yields 21.7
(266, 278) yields 22.5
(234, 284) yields 23.0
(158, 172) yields 26.0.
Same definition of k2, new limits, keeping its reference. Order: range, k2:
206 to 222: 207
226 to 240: 227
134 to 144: 135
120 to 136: 121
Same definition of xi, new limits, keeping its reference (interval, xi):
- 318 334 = 333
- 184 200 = 199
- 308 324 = 323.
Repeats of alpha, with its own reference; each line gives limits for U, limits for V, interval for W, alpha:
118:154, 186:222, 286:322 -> 0.96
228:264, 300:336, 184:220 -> 0.93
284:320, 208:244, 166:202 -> 0.89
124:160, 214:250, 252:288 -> 1.01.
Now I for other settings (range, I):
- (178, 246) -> 26.78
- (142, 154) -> 26.11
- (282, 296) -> 21.99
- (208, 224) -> 26.78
